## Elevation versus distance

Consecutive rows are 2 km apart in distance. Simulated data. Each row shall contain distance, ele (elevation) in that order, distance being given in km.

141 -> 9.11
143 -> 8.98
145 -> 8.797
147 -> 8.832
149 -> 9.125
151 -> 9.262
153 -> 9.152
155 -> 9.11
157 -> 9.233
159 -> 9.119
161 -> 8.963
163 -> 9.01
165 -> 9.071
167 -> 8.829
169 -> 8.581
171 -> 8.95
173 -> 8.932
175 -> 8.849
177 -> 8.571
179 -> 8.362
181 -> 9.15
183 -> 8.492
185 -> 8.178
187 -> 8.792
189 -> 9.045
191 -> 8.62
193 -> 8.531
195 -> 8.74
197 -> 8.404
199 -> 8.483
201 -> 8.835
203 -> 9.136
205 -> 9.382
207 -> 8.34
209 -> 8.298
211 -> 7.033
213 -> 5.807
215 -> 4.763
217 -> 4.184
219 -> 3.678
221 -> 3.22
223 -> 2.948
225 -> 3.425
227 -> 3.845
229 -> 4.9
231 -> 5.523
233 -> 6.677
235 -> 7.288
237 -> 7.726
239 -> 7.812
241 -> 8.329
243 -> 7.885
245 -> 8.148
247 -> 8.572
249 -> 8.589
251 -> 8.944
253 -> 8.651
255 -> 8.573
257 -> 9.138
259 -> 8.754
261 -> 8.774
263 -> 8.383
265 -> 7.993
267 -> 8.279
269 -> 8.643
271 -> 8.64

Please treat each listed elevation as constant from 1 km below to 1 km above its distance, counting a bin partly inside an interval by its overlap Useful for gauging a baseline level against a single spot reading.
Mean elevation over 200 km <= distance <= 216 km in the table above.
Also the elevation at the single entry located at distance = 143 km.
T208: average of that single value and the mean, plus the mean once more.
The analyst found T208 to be 16.0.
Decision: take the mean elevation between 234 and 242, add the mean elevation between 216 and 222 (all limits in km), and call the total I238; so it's 11.5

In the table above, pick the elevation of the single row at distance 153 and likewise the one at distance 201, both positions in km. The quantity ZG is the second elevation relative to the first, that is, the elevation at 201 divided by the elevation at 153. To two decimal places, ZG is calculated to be 0.97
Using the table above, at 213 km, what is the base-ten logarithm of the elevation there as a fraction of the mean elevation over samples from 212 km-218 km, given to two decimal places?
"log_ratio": 0.07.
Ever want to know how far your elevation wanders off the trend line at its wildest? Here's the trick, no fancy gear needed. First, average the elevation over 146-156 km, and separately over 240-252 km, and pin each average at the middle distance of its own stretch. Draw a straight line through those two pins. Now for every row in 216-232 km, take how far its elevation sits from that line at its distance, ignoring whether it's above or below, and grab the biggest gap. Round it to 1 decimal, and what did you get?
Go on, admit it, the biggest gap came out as 5.6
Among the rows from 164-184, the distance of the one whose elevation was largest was 181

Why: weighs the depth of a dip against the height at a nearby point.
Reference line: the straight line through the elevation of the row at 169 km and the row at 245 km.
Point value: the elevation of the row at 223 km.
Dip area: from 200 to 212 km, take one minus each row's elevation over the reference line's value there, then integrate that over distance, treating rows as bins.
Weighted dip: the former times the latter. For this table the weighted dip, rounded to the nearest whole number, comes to -1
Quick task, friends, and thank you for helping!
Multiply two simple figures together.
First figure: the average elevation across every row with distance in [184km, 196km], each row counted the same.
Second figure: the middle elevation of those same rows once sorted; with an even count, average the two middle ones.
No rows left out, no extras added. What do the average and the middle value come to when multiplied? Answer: 75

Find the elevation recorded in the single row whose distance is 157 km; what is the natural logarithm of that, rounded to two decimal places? 2.22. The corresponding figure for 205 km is 2.24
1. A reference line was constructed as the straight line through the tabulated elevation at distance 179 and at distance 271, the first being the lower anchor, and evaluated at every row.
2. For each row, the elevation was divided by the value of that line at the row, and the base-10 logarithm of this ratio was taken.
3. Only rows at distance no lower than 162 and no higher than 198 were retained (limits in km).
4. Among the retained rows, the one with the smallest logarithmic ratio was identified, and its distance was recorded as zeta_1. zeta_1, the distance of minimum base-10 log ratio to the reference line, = 185 km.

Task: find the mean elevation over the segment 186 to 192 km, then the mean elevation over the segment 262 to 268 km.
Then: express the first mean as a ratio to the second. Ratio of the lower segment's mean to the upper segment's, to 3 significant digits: 1.07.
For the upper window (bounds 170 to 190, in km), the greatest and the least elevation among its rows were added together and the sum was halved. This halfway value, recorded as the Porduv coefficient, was 8.7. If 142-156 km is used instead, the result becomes 9.0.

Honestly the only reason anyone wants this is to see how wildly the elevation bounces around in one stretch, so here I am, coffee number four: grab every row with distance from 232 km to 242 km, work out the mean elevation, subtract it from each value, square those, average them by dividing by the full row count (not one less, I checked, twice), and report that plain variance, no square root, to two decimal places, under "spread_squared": 0.31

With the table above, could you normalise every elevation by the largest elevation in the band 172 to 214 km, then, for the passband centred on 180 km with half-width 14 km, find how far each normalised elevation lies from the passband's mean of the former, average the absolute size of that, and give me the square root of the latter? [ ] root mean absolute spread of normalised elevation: 0.16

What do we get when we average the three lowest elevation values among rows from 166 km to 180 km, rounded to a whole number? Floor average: 9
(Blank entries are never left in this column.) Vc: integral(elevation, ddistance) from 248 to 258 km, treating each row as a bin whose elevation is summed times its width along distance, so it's 88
